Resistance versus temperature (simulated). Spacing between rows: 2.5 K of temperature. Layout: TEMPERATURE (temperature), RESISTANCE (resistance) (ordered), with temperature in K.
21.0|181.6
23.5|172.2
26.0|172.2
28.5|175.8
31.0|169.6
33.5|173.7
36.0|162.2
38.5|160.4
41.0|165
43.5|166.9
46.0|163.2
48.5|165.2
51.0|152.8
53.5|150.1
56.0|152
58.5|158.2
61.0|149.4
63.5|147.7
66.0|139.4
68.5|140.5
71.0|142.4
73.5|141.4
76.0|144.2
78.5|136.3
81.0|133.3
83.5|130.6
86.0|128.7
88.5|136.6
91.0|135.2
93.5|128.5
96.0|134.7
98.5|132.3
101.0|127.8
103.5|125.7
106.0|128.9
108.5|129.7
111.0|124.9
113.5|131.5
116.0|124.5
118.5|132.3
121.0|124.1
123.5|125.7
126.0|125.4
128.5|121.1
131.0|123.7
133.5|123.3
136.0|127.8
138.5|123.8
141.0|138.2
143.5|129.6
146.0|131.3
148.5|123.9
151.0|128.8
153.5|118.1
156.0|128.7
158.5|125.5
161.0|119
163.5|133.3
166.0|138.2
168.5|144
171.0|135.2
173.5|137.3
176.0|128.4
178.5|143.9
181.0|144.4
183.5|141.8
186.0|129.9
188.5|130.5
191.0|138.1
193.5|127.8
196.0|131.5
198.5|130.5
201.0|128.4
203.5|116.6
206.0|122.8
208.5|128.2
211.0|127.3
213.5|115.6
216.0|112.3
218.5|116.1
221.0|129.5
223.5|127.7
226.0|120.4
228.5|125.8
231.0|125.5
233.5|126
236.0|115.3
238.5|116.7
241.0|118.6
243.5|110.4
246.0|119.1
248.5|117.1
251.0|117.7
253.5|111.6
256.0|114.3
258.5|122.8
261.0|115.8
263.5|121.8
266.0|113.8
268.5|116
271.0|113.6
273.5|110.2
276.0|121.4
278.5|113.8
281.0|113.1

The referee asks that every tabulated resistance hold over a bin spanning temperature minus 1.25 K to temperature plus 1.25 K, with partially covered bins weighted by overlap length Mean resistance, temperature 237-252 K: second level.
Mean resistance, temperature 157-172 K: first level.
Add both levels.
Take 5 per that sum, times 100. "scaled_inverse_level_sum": 2.01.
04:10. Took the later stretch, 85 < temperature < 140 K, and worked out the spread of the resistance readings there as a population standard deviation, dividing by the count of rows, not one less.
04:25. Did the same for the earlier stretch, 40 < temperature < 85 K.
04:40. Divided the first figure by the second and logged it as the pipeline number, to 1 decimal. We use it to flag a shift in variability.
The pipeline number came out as 0.4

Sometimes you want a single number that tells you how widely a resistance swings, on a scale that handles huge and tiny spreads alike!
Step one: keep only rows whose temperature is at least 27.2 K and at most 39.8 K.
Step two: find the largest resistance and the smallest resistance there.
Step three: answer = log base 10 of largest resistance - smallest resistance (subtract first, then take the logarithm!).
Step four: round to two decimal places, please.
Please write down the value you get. 1.19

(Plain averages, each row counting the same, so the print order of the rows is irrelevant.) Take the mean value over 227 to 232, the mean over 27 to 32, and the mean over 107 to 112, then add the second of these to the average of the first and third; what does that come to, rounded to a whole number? 299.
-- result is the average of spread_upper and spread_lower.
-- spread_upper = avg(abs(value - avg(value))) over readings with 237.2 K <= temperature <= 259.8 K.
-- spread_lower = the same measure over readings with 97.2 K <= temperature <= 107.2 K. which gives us 2.4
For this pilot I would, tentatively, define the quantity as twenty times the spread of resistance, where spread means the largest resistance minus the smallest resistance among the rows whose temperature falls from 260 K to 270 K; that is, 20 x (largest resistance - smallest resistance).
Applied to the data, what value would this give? 160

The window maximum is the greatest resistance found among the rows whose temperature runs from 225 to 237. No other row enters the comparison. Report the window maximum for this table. 126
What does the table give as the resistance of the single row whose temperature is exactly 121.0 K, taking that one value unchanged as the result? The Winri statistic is 124.1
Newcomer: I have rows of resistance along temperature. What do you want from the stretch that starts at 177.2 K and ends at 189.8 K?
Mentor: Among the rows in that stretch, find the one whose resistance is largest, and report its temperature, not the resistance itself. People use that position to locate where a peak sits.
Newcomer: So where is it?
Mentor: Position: 181.0 K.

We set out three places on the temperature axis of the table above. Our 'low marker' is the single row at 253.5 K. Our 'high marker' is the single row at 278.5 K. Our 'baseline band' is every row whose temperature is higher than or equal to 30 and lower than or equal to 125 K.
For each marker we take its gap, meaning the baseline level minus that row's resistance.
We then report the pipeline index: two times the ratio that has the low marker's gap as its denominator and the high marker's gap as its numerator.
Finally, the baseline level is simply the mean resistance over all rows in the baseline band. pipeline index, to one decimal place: 1.9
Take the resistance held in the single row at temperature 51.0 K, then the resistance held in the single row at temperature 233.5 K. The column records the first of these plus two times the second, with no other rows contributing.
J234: 405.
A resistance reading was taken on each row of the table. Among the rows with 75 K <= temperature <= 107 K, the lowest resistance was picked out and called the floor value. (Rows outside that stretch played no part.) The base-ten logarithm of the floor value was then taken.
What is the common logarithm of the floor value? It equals 2.10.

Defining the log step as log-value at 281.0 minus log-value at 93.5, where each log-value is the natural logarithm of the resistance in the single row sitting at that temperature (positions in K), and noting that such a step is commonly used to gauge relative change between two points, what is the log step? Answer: -0.128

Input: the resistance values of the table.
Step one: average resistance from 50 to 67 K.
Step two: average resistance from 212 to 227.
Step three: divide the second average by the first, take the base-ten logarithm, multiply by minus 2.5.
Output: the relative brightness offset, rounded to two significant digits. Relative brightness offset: 0.24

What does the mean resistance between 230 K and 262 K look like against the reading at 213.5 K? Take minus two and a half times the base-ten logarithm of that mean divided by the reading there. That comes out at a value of -0.02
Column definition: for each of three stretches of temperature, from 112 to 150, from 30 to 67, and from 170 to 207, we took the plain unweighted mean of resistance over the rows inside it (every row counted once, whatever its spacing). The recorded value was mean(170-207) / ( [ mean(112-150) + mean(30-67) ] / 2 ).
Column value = 0.928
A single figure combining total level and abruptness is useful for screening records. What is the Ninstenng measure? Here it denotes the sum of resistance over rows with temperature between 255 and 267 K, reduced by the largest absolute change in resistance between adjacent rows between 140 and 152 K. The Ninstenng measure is 580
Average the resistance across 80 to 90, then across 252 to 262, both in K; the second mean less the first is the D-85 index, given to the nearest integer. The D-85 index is -16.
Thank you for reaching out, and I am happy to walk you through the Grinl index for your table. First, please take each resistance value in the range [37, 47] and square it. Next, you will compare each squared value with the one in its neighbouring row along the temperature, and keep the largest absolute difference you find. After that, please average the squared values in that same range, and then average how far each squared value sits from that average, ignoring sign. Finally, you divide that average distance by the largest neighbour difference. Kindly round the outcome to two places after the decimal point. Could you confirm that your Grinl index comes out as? 0.45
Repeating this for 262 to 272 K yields 0.34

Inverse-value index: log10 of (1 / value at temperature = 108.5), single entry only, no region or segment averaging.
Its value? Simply -2.11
